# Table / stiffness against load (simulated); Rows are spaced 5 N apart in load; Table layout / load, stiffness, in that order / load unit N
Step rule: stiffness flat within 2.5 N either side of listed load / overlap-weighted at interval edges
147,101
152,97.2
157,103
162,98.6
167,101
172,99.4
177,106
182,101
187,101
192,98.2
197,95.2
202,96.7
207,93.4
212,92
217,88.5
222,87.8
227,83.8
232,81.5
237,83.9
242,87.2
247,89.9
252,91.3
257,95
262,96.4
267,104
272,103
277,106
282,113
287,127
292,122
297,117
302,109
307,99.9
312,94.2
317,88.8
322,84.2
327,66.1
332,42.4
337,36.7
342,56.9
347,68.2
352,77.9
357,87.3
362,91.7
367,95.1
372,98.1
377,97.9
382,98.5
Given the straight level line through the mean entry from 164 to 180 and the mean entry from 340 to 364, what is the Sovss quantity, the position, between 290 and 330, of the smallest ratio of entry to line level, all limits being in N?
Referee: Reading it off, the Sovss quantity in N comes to 327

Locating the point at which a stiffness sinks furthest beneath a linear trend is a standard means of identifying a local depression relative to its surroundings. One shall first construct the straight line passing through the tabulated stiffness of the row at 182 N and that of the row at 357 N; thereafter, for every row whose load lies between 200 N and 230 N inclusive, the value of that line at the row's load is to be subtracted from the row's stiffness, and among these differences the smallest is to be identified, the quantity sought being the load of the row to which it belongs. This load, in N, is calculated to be 227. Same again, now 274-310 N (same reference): 307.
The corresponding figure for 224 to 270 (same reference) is 232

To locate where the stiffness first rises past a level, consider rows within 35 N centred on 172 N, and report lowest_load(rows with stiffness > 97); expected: 157 N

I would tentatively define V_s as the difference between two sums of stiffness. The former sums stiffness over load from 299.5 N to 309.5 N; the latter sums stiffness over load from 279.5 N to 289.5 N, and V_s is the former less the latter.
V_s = -31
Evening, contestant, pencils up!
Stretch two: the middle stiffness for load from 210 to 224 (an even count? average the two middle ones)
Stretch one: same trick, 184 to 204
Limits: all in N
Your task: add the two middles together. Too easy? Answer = 186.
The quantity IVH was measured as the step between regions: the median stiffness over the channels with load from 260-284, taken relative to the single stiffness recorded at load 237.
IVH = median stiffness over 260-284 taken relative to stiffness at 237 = 20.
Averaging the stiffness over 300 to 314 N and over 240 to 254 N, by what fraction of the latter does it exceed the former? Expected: -0.13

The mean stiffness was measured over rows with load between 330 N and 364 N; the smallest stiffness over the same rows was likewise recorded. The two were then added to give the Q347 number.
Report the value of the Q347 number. 103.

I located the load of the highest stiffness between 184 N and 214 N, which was 187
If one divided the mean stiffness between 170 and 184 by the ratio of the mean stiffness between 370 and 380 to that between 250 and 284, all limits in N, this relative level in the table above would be 106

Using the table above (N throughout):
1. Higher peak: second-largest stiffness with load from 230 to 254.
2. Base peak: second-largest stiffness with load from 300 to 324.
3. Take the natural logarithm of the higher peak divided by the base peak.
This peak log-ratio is -0.1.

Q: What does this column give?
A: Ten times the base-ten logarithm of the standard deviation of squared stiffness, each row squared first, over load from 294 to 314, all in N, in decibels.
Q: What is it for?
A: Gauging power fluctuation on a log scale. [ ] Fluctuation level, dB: 33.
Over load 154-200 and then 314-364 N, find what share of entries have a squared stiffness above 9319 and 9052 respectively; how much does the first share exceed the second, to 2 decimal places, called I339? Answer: 0.89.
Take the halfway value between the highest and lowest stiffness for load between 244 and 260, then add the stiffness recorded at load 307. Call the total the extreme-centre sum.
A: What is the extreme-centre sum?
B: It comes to 192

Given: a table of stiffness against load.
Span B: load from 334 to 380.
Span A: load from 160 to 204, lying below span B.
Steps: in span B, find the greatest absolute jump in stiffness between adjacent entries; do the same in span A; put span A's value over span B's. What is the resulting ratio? 0.33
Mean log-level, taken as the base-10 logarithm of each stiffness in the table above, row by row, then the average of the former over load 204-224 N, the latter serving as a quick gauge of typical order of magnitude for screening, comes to 1.96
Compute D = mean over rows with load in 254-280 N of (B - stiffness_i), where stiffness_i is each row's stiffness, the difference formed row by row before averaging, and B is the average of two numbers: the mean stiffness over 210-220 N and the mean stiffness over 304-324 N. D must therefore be -10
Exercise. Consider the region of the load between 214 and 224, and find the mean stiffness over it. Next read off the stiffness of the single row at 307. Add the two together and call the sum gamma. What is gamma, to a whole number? 188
